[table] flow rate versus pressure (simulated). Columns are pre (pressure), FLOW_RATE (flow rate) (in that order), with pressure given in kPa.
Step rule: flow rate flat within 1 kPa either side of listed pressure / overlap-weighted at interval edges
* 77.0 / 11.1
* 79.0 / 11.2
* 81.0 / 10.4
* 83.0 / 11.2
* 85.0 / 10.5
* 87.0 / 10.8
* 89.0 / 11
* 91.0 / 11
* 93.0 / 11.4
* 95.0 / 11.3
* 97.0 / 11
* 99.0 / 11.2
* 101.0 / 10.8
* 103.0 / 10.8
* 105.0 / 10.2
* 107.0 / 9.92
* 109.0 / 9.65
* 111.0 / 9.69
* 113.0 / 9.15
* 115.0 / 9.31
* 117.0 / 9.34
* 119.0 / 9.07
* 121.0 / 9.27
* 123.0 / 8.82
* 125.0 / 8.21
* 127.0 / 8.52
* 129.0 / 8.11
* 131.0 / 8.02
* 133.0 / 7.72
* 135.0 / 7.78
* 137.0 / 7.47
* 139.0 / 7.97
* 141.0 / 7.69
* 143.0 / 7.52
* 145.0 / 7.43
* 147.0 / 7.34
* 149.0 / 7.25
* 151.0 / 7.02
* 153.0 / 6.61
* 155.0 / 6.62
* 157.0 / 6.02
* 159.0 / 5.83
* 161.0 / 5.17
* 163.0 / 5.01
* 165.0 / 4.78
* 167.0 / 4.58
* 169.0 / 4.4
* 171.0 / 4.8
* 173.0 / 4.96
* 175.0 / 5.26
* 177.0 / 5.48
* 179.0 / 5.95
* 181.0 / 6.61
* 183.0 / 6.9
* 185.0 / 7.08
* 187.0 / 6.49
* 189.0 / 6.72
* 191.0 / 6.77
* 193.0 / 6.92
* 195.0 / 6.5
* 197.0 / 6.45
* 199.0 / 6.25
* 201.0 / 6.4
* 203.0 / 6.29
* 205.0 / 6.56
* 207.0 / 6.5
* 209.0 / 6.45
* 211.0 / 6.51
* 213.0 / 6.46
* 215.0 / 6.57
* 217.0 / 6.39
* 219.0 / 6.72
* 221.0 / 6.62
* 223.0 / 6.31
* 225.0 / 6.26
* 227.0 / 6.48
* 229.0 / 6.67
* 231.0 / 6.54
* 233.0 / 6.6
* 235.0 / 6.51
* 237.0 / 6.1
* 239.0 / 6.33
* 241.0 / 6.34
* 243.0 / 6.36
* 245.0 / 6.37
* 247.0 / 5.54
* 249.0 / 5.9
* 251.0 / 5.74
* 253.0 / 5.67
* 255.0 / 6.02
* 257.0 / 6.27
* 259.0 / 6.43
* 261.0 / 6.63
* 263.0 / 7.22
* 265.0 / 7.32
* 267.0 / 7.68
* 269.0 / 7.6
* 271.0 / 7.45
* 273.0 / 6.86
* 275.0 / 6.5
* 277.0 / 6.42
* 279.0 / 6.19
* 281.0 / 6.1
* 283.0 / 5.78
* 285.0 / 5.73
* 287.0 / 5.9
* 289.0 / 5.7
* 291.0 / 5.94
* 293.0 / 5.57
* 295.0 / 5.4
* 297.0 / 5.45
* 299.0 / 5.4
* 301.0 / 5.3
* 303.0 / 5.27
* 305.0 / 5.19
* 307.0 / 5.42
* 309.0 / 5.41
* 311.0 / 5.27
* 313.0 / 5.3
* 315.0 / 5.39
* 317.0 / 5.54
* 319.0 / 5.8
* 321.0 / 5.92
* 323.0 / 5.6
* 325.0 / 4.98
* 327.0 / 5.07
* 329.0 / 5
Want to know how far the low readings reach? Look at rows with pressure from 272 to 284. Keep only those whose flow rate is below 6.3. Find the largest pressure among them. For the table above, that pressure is 283.0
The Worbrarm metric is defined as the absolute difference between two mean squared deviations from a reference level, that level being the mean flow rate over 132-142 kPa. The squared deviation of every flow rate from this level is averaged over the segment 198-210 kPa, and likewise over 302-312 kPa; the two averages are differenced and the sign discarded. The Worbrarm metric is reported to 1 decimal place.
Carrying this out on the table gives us 4.1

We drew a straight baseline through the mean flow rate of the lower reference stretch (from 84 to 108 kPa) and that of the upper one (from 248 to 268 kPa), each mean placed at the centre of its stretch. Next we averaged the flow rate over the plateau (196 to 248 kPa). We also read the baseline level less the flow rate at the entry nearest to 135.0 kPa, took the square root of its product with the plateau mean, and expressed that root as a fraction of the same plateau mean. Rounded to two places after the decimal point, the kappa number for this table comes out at 0.56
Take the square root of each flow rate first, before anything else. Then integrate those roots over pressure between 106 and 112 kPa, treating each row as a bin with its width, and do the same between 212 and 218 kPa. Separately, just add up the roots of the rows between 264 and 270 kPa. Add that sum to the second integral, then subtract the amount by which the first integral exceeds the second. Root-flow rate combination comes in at 20.0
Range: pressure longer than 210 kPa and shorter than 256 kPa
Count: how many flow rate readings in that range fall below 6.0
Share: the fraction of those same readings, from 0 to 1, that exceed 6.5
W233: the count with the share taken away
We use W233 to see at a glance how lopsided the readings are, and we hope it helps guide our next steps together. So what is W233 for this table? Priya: 4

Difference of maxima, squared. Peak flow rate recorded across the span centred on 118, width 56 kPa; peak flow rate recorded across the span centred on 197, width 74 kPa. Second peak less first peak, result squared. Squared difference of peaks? 19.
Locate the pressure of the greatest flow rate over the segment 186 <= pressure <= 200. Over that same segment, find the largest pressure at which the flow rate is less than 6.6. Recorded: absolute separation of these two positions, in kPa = 6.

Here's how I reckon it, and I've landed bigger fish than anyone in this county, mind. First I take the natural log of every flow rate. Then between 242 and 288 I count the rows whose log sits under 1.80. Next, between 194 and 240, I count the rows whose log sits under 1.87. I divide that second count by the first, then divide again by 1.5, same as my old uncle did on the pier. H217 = 1.0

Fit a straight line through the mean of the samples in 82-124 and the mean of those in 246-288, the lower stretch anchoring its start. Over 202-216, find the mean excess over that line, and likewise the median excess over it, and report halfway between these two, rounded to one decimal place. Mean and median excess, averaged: -1.3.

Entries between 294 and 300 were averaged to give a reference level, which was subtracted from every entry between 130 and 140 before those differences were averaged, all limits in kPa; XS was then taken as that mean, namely 2.4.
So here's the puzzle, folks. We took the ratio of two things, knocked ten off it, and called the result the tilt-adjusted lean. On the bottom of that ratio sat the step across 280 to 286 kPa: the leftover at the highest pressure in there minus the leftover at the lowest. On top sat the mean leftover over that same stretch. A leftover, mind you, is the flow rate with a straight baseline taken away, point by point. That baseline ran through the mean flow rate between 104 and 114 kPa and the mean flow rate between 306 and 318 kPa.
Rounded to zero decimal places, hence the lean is -10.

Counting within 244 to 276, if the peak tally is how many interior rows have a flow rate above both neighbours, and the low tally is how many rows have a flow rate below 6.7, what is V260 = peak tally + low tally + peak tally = 14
